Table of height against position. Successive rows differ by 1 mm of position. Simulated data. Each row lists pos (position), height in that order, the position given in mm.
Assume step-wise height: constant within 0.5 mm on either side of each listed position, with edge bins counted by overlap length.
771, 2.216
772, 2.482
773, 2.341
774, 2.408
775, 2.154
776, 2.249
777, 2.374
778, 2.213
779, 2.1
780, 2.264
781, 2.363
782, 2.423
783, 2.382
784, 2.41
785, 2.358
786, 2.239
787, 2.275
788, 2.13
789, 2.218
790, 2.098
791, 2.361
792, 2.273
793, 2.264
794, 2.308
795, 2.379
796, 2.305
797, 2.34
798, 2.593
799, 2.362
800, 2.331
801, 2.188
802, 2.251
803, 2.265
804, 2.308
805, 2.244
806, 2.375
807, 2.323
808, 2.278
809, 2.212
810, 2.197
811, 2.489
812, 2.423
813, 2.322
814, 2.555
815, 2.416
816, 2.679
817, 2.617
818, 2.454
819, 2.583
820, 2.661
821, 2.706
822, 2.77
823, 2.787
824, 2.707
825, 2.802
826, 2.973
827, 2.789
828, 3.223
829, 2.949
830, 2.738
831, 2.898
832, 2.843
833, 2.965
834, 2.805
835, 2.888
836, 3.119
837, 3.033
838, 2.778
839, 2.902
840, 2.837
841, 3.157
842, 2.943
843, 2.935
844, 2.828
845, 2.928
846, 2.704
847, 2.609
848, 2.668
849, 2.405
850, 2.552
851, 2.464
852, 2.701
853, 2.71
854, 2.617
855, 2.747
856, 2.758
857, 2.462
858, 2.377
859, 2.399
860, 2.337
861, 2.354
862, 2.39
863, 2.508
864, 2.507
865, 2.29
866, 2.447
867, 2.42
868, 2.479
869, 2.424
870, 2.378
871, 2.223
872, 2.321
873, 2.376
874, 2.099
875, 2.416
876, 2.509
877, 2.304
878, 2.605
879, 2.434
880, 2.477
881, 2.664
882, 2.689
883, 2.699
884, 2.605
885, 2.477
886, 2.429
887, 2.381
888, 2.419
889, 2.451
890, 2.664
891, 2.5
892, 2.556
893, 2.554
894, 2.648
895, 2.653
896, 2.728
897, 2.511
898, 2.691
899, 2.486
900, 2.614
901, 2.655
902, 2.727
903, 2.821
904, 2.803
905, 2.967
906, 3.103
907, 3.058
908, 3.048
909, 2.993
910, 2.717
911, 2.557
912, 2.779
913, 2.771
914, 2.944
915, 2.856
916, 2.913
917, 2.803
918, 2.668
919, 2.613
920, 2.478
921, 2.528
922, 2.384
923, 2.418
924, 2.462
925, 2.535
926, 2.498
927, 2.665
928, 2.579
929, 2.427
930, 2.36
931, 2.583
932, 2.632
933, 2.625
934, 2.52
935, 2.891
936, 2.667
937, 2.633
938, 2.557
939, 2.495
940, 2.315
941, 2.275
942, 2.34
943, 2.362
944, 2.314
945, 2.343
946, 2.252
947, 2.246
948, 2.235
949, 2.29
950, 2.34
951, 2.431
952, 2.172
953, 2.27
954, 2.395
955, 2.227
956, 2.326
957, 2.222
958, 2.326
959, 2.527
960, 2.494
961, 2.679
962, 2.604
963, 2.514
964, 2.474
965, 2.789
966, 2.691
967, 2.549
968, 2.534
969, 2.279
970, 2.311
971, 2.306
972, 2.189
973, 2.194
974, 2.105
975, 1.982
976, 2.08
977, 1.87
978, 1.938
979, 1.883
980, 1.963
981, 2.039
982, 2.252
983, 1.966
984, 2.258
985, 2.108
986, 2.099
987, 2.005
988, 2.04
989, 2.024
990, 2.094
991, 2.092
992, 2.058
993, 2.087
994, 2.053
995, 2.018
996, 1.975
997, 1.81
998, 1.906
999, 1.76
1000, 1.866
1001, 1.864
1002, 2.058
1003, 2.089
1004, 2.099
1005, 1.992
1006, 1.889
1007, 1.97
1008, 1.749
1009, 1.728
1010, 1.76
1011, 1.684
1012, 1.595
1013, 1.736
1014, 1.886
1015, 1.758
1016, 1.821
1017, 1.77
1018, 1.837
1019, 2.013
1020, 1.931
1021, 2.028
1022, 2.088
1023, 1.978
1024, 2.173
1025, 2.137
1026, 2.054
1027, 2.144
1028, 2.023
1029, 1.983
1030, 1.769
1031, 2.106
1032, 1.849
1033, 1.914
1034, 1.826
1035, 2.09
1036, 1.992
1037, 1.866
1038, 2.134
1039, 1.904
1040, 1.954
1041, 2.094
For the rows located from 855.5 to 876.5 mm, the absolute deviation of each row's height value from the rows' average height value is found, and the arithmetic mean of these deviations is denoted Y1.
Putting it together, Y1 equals 0.085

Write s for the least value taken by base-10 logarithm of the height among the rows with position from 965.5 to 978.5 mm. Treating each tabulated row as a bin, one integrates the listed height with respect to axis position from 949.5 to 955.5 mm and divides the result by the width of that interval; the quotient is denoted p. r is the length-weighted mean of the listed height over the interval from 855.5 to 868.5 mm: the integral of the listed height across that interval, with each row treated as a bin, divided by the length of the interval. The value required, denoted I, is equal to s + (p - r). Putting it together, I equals 0.1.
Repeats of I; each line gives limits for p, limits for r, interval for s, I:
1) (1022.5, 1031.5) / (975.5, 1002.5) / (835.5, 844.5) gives 0.5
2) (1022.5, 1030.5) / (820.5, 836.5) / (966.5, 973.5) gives -0.5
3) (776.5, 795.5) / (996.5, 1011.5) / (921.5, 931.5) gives 0.8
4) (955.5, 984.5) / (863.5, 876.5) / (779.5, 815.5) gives 0.2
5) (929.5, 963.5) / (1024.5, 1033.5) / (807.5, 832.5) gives 0.8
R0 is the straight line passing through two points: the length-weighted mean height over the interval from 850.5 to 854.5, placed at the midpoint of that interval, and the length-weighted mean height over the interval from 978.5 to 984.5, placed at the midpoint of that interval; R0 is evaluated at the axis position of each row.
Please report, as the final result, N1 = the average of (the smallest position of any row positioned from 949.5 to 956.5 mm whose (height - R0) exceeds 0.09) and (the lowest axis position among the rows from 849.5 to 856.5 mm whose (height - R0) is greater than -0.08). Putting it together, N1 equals 901.0 mm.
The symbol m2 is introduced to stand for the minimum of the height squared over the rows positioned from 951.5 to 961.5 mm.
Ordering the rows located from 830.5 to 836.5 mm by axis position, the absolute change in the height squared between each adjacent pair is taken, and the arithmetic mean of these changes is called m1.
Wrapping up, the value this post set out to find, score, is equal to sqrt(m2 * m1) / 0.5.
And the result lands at 3.8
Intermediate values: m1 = 0.76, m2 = 4.7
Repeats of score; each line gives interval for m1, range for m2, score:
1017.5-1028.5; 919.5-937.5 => 3.1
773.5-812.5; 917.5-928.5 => 3.2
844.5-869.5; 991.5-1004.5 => 2.6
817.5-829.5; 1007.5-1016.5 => 2.9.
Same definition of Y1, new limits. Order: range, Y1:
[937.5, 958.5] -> 0.068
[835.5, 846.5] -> 0.104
